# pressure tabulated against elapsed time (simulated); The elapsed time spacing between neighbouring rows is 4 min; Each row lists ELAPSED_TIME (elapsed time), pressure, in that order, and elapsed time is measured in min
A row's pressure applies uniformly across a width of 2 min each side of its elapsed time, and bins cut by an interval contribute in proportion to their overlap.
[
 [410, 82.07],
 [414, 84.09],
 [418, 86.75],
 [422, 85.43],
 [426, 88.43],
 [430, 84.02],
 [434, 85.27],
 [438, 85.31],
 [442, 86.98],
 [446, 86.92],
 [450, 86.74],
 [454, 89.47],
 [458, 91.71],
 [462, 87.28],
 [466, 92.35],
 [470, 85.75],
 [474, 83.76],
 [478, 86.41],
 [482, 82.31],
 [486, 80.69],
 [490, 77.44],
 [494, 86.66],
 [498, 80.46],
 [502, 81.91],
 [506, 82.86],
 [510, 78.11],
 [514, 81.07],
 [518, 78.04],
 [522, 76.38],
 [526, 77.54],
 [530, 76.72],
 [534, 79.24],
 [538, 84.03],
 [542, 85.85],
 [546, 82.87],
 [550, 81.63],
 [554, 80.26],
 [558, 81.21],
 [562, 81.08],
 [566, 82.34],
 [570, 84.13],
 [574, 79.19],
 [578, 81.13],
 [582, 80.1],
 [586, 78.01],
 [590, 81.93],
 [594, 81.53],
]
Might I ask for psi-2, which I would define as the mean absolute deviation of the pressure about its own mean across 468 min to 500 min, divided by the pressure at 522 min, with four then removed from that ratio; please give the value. -3.96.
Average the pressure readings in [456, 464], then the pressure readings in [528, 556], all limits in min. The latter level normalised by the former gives 0.91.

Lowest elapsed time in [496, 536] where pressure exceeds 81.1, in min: 502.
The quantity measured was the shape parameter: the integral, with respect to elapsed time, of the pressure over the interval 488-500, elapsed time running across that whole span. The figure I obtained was 978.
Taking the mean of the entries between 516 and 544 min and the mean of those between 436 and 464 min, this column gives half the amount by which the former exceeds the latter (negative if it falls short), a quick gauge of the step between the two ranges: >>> -4.0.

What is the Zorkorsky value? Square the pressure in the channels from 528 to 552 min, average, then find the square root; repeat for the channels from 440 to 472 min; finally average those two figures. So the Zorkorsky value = 85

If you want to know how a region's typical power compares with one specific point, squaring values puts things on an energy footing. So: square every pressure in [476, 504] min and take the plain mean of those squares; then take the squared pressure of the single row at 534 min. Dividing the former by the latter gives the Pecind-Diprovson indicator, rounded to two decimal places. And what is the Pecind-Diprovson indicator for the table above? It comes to 1.08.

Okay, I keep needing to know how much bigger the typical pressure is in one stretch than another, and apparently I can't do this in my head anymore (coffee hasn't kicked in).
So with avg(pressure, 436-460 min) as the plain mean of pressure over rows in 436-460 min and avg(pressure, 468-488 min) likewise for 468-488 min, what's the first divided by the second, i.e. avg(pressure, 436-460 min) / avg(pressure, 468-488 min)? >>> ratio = 1.05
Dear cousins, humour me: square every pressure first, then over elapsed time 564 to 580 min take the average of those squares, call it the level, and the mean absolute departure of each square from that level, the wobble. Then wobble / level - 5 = -4.962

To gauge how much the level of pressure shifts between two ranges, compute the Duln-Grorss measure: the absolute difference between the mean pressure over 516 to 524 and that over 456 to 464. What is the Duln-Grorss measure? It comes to 12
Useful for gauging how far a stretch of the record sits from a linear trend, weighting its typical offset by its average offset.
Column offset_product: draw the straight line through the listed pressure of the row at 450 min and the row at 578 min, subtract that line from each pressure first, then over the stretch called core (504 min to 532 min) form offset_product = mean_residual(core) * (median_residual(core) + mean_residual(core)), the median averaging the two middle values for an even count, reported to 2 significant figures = 56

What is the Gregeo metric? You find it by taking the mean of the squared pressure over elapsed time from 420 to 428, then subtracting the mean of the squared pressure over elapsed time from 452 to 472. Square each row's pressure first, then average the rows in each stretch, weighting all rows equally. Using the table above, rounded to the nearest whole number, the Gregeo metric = -424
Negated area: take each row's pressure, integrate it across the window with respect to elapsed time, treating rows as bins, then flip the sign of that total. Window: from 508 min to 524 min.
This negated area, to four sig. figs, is -1254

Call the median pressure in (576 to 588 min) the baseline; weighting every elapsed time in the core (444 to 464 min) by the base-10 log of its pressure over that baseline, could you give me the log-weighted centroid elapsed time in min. 454.5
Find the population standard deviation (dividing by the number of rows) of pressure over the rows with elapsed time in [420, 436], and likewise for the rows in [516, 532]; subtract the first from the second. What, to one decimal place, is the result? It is -1.0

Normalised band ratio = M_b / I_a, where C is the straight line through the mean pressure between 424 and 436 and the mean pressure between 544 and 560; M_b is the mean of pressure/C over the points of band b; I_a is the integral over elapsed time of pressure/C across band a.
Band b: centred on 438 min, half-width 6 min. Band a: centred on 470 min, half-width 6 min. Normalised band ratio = 0.0809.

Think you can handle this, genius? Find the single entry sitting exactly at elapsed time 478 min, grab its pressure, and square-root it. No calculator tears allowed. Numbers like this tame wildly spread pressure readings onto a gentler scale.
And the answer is 9.30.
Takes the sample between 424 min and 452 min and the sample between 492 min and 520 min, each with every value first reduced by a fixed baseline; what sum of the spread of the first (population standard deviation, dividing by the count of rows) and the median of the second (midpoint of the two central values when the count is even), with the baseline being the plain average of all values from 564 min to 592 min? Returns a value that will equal 1.4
